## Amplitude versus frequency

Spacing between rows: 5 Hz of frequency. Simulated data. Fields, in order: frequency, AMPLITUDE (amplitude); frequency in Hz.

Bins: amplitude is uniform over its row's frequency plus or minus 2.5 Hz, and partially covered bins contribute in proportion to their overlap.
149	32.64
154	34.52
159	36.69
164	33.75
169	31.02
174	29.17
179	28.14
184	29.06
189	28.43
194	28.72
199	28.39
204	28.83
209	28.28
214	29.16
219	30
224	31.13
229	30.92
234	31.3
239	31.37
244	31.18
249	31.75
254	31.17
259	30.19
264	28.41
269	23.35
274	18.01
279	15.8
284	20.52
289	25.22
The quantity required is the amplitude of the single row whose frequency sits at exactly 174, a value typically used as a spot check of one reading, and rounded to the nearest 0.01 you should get 29.17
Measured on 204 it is 28.83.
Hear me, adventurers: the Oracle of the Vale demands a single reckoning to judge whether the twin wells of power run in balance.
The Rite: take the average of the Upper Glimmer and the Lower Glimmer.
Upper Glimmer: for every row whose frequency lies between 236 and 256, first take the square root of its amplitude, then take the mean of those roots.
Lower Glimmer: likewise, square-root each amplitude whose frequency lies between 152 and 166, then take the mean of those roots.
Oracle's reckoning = 5.8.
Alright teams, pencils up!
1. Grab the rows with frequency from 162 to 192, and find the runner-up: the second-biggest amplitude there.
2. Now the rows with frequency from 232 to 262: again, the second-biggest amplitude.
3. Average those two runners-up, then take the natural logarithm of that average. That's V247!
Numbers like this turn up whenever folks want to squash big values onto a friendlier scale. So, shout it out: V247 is 3.44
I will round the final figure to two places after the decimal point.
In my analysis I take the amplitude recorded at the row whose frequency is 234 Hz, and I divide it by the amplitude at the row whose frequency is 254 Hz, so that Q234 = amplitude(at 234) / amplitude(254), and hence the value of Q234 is 1.00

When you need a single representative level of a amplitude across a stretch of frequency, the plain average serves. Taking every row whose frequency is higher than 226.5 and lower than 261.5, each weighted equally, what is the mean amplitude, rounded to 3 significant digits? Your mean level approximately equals 31.1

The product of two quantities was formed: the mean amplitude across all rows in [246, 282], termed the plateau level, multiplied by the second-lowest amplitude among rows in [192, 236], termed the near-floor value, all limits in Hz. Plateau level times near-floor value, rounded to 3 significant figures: 725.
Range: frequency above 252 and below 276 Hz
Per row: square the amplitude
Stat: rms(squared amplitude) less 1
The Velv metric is 751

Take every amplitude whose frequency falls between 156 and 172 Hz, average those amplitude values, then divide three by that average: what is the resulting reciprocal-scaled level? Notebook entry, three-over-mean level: 0.089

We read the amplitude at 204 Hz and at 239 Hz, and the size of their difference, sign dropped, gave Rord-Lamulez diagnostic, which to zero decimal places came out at 3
